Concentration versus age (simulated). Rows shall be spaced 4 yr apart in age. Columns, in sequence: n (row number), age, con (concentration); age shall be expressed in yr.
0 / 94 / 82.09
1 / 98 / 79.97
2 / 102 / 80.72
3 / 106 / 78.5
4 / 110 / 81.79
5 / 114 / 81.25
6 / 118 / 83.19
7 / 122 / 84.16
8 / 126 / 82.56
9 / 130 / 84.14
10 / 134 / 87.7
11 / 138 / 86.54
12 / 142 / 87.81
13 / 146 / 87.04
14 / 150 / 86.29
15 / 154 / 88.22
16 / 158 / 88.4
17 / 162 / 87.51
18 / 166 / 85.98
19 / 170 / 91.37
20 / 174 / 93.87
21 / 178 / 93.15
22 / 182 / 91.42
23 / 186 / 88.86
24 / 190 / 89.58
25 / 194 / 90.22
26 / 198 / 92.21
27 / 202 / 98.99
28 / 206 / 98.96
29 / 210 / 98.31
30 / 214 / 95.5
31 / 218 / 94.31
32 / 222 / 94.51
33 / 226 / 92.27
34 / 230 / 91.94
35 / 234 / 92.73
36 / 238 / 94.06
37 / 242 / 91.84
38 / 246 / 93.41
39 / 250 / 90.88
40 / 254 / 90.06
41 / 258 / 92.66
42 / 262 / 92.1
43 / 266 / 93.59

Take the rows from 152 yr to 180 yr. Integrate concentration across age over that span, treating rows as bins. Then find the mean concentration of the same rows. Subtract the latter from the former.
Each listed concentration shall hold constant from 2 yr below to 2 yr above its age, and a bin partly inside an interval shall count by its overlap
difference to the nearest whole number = 2424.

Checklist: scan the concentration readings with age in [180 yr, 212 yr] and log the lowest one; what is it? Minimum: 88.86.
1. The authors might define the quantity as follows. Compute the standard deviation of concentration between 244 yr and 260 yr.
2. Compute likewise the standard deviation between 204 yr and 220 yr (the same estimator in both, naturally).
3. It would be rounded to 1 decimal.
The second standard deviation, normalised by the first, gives 1.4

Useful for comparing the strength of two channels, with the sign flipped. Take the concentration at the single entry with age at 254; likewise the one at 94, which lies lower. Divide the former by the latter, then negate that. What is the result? -1.10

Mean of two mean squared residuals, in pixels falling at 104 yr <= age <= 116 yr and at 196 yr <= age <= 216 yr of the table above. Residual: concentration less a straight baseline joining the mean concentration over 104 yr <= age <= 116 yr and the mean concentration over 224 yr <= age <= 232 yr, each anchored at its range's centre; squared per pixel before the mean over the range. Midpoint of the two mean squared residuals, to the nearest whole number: 27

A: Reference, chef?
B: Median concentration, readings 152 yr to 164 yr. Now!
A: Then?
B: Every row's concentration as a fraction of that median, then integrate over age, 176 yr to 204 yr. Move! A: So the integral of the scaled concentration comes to 29.2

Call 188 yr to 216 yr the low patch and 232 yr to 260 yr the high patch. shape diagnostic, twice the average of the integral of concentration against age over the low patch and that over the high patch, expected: 5238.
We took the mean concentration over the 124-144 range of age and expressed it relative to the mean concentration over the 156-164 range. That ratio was 0.97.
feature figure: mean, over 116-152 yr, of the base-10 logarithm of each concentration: 1.93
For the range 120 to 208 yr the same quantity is 1.95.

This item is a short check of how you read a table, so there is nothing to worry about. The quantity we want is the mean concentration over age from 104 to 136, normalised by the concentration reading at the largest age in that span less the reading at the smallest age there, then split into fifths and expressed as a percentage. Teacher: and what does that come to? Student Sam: 180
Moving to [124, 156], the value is 305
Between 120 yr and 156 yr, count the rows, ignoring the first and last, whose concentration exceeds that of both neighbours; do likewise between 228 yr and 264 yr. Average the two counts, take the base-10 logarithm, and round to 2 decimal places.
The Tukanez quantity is 0.40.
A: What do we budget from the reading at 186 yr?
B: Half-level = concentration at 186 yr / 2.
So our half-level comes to 44.4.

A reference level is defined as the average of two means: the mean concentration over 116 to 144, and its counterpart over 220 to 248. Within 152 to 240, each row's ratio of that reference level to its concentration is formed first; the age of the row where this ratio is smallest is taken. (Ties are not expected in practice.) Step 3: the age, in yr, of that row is 202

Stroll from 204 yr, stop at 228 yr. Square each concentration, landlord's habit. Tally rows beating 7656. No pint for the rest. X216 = 6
